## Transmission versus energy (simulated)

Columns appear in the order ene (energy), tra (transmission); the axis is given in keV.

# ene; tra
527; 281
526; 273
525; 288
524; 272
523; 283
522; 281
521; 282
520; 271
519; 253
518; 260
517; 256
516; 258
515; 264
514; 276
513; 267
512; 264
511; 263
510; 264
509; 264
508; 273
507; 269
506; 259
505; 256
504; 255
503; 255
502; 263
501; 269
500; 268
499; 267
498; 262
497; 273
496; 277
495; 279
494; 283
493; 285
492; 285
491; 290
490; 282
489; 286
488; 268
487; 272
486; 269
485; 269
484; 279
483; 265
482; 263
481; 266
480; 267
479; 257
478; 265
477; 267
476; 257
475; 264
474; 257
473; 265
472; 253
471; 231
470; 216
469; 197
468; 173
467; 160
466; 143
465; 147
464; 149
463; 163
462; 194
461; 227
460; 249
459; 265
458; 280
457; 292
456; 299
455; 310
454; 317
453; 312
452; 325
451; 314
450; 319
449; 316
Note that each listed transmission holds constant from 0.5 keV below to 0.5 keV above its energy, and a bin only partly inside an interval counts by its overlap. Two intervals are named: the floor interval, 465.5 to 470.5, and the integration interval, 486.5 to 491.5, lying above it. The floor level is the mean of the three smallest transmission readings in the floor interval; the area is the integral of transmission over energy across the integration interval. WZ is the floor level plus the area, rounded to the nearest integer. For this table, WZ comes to 1557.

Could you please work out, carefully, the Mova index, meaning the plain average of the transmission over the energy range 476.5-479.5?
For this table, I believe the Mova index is 263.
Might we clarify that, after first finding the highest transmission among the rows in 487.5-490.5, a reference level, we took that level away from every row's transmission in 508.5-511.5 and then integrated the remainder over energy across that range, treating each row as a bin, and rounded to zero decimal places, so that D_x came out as -67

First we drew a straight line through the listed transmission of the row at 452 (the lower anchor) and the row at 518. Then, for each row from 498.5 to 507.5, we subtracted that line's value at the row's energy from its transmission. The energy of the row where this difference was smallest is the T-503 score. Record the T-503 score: 503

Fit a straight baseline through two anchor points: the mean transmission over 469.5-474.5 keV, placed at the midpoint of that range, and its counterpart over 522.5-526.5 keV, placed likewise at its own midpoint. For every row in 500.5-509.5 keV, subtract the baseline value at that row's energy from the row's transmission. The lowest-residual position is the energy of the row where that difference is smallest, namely 504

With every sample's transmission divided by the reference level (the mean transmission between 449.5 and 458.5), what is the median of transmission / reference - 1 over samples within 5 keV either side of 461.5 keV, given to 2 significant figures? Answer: -0.32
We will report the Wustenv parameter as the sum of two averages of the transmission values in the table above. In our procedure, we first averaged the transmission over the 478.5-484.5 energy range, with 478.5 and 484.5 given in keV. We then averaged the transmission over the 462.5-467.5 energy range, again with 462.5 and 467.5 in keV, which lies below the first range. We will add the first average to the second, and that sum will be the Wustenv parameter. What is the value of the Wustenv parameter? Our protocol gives 419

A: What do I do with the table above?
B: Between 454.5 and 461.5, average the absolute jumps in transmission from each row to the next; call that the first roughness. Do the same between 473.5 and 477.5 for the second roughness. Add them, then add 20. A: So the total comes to 42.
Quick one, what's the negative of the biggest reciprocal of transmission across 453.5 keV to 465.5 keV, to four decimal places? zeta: -0.0068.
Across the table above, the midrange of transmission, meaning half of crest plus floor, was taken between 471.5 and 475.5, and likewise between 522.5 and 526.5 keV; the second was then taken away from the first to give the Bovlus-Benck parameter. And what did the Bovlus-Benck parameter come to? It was -21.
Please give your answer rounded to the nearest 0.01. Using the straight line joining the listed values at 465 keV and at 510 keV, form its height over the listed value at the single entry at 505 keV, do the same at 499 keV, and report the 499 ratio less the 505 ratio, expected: -0.10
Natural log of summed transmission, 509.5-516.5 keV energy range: 7.53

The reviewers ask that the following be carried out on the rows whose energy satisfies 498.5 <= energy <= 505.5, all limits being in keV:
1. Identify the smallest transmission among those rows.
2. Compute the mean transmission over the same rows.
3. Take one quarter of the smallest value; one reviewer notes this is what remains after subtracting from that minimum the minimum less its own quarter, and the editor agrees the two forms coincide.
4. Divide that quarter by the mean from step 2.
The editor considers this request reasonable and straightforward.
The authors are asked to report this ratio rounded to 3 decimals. 0.243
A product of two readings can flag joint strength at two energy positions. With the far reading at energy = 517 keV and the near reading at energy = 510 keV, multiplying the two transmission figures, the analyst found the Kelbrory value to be 67584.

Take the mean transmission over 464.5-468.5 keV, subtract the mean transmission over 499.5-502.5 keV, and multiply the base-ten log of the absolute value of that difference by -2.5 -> -5.1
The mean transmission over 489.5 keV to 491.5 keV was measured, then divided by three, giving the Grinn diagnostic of 95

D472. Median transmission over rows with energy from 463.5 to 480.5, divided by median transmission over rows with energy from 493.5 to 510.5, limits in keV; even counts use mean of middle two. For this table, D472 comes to 0.95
